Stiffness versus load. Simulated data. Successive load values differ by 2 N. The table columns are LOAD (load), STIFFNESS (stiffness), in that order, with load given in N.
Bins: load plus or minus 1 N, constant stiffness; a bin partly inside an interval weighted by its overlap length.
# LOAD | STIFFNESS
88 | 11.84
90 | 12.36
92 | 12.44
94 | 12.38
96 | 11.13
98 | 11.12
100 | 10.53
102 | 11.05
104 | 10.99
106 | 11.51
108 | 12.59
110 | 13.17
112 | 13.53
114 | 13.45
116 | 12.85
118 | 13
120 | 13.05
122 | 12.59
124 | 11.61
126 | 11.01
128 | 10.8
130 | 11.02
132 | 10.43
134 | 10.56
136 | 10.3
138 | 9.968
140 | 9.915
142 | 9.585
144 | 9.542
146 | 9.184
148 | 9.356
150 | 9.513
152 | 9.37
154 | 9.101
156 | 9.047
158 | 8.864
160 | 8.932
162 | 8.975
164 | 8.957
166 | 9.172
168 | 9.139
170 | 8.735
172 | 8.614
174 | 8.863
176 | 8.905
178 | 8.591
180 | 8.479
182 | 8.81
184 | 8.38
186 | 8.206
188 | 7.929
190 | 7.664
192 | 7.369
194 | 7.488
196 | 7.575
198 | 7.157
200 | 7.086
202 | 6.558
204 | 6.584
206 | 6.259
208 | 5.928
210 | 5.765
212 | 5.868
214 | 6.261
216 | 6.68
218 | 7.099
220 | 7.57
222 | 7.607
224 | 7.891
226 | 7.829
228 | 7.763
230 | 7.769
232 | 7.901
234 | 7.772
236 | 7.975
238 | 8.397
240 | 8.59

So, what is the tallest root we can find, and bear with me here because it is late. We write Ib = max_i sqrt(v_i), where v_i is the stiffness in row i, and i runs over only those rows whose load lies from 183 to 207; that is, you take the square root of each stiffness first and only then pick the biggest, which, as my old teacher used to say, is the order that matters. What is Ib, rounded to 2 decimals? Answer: 2.89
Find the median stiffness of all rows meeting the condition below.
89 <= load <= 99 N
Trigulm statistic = 12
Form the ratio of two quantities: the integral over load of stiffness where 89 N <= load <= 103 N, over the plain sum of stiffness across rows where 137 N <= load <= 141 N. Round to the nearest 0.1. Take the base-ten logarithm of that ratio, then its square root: 1.0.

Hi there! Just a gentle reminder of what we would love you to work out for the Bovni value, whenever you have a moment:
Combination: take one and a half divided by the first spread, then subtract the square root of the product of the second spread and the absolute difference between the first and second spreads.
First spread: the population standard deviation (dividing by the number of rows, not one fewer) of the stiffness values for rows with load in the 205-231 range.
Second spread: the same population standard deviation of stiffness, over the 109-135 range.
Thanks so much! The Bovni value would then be 1.24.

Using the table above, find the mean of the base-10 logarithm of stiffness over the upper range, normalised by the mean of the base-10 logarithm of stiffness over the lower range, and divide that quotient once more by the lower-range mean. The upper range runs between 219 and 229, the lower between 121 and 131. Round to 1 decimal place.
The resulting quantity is 0.8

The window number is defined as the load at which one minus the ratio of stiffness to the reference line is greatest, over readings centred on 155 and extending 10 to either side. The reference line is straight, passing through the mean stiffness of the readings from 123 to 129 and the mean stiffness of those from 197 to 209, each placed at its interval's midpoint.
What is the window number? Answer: 146 N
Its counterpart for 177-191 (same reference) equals 190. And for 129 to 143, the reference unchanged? 142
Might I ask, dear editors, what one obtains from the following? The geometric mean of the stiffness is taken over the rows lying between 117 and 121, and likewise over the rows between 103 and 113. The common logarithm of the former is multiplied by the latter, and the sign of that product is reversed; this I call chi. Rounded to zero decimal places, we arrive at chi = -14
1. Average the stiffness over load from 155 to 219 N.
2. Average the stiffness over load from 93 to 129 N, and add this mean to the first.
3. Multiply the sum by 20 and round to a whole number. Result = 397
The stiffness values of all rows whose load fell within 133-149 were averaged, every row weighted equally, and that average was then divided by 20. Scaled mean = 0.49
